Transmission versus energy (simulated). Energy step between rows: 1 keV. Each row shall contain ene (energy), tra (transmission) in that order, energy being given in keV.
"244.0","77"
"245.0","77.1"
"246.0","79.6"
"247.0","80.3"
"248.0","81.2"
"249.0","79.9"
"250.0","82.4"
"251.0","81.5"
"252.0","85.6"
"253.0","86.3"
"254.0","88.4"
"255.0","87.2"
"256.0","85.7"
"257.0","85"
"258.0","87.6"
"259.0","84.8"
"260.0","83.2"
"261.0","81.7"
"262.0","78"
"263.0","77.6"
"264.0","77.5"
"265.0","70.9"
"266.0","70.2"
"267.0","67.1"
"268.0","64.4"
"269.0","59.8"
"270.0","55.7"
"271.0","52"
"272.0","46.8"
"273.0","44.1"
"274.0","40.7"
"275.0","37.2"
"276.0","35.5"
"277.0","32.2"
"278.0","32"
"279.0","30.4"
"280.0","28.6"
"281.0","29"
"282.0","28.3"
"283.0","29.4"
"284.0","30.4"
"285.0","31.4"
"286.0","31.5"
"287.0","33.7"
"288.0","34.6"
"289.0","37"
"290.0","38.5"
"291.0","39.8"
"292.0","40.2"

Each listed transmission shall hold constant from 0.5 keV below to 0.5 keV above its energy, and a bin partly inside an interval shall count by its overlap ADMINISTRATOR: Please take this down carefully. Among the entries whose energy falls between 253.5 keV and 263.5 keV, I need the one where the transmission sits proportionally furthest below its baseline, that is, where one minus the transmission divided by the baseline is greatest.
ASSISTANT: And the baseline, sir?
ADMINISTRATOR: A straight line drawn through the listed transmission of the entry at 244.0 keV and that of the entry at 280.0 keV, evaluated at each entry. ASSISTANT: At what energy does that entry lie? 254.0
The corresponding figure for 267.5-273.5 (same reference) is 273.0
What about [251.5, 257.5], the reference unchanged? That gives 252.0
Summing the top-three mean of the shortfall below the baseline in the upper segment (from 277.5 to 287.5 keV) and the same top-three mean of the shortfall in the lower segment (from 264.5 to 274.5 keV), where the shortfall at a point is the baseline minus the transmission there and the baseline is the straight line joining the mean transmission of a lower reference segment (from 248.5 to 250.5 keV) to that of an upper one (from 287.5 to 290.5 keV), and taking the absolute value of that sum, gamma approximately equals 28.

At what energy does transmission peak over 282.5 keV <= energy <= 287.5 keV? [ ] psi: 287.0 keV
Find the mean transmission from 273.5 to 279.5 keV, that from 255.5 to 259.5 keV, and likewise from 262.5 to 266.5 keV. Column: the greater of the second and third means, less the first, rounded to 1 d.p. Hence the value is 51.1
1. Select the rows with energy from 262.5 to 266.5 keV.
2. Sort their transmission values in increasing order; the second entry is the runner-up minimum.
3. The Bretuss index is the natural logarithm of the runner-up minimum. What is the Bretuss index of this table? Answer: 4.26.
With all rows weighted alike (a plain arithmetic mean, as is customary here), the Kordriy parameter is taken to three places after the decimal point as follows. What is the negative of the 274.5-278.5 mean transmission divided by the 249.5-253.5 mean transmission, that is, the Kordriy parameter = -0.408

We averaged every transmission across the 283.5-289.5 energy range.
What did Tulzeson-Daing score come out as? 33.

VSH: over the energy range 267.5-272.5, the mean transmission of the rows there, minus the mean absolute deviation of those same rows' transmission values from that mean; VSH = 51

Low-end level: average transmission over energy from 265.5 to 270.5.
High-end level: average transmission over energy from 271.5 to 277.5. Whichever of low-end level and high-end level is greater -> 63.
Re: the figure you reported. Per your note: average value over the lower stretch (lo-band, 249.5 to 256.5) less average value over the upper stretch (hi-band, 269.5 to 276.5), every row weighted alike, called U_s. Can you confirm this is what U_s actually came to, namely 41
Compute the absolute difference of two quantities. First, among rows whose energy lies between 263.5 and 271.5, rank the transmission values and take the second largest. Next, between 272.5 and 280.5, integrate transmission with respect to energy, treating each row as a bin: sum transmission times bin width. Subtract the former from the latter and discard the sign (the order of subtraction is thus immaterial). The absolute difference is 210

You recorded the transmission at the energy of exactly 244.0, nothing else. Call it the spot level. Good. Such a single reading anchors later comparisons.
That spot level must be 77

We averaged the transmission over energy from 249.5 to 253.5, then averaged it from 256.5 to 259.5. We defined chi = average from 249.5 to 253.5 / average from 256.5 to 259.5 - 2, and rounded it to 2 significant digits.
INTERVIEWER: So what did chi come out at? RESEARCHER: -1.0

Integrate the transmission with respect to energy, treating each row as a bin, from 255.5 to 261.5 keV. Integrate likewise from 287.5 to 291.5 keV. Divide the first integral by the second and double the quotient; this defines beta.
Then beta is 7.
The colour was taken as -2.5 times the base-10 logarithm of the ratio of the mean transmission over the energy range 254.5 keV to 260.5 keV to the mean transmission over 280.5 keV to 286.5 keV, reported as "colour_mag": -1.1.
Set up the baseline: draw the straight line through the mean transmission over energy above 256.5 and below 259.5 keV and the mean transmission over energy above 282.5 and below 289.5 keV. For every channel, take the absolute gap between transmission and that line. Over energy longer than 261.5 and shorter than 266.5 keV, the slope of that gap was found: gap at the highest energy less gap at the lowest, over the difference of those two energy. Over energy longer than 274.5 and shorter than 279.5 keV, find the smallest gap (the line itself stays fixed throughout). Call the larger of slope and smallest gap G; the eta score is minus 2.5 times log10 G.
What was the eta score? -3.0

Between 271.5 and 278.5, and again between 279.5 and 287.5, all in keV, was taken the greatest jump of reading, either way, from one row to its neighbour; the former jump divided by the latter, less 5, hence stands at -3.41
